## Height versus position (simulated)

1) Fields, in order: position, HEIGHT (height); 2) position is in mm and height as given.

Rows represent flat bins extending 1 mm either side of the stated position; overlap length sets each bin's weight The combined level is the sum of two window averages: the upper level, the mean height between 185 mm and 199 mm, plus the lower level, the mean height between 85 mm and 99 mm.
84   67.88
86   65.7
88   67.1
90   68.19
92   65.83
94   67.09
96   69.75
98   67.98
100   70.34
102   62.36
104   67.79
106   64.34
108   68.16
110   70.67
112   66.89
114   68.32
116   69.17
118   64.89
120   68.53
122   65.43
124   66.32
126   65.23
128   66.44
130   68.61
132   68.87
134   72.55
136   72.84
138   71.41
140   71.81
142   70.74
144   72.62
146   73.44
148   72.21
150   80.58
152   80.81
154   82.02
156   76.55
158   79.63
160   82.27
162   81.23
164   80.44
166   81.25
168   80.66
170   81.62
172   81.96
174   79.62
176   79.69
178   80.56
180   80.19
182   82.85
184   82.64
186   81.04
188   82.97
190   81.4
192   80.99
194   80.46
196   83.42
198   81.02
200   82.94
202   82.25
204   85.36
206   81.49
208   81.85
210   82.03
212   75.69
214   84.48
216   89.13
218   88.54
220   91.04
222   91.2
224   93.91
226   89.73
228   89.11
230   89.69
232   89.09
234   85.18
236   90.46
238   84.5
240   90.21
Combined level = 149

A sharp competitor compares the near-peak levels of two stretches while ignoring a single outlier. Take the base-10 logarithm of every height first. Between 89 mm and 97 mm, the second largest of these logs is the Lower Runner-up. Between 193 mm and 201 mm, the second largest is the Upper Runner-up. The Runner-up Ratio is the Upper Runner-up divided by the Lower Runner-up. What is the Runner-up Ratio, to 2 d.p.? 1.05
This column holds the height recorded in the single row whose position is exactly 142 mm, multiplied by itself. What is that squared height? 5004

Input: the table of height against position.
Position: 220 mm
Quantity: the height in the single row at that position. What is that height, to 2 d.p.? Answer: 91.04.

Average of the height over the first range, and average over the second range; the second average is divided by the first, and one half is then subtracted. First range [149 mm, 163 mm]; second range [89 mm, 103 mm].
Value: 0.34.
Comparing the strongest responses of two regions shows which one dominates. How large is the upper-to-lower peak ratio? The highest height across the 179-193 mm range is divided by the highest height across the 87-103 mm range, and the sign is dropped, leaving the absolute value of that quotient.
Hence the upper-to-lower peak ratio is 1.18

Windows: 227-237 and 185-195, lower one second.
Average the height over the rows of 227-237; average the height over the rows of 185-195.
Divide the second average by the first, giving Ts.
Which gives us 0.92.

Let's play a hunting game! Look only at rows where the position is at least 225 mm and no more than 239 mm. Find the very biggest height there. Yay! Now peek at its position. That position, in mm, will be 236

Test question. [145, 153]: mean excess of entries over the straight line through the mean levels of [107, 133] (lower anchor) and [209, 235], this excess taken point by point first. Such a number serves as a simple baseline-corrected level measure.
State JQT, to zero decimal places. 4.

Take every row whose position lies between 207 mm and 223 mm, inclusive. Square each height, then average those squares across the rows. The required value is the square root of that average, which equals 86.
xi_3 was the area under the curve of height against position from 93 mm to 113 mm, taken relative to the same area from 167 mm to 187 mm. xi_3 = 0.83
